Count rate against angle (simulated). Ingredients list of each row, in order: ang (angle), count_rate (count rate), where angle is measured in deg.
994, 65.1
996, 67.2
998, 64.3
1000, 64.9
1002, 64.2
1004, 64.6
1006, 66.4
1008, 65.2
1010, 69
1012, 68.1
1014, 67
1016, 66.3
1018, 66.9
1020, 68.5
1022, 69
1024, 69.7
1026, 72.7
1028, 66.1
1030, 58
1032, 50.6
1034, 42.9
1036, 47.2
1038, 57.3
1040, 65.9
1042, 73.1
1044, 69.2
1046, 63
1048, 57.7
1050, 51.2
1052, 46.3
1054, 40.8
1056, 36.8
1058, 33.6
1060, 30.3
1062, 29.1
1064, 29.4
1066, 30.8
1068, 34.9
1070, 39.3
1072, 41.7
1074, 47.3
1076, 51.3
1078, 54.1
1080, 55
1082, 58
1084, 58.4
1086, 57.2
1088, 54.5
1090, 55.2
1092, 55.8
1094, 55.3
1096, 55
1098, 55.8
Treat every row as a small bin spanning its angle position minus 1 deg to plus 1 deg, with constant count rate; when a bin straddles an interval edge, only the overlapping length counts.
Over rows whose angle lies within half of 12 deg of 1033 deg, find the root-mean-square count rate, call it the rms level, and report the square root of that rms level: 7.36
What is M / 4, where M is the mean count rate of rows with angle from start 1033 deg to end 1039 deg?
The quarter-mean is 12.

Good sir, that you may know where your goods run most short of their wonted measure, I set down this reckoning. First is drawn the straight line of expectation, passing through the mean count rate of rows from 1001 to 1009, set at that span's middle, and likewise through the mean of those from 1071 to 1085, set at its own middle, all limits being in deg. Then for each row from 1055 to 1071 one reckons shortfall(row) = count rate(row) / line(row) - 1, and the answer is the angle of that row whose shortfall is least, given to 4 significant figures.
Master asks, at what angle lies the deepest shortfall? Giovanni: 1062 deg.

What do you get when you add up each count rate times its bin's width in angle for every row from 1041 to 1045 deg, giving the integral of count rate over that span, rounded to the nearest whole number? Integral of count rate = 285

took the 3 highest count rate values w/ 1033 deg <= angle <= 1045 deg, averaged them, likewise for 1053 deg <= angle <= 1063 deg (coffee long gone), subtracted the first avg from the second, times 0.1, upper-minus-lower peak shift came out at -3.2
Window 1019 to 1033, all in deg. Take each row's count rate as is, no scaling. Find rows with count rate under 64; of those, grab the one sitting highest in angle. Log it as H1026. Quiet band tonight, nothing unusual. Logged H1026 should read 1032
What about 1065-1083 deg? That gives 1082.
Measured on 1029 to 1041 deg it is 1038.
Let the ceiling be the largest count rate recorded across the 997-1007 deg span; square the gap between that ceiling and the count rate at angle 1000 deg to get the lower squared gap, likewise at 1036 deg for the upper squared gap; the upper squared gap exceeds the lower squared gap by 366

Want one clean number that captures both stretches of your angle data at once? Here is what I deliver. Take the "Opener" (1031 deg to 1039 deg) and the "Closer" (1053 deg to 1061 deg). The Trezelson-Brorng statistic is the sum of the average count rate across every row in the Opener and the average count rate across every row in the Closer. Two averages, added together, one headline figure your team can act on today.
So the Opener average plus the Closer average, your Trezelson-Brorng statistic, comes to 85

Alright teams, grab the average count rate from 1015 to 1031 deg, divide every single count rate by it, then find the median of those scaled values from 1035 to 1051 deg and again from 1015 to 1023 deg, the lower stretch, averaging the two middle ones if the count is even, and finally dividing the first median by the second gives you 0.89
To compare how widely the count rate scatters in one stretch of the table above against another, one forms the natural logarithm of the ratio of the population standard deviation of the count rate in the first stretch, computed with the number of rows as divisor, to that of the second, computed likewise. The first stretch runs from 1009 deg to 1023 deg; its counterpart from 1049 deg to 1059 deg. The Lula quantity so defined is -1.8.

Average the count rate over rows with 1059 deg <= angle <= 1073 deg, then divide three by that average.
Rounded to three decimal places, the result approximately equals 0.089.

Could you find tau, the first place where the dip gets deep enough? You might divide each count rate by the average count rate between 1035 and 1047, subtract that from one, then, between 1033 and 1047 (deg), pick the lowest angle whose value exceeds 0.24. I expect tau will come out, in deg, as 1034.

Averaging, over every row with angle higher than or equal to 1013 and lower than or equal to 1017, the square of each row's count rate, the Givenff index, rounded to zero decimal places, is 4442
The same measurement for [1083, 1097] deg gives 3128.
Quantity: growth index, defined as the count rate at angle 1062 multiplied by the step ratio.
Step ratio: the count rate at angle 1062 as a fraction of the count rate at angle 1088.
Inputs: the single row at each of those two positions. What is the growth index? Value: 16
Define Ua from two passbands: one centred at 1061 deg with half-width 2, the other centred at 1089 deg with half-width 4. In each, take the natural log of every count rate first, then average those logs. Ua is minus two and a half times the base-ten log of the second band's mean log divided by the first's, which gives -0.18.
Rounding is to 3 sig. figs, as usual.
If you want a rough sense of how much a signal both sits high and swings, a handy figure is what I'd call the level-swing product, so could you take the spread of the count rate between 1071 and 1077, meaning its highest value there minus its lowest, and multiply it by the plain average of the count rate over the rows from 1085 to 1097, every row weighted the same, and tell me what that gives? 533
